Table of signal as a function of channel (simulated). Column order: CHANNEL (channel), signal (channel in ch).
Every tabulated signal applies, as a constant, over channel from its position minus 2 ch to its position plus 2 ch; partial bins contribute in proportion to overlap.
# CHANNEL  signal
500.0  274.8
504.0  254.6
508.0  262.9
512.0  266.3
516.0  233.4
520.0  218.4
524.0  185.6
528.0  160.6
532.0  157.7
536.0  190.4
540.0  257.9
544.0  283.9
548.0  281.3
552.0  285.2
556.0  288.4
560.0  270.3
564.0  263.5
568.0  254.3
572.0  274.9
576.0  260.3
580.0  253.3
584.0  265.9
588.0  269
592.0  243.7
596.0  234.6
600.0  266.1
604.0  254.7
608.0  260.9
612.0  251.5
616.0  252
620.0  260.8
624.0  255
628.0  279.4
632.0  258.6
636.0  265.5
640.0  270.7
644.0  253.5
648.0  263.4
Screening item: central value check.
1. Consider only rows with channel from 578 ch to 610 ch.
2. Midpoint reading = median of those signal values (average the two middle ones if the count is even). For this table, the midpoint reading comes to 258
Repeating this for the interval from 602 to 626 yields 255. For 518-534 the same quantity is 173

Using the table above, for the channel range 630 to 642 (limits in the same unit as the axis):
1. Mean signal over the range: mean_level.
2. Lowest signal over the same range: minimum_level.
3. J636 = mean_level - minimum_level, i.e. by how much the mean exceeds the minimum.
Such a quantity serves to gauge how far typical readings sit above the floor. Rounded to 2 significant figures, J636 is 6.3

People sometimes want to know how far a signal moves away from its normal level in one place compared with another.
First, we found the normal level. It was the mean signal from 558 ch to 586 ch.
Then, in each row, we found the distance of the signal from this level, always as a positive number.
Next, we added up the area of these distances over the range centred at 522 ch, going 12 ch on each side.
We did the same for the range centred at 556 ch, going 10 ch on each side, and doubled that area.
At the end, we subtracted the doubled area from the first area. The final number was 873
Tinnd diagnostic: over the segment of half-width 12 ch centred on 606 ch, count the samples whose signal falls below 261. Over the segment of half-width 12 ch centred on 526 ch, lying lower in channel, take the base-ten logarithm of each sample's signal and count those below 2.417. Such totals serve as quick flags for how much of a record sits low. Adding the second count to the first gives 11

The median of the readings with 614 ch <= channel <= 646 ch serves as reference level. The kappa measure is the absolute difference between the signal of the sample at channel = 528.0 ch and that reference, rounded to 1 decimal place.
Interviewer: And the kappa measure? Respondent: 99.1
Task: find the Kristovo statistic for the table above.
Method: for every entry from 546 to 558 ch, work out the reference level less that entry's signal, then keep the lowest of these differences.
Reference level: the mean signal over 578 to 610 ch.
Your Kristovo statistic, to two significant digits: -32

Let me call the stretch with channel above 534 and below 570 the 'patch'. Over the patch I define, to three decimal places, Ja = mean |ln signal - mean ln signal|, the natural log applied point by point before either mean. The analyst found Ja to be 0.081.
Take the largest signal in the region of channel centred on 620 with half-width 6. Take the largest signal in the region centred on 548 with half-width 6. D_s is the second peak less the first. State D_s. 24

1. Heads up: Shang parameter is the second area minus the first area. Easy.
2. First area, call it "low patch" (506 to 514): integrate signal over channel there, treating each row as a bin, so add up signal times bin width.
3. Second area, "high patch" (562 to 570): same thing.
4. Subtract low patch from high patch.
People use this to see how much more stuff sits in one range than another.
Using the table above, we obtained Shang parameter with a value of -46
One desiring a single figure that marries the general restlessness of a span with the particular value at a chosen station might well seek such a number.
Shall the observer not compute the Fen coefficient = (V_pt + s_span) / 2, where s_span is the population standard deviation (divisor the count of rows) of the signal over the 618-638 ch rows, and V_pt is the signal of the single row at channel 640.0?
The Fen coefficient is 140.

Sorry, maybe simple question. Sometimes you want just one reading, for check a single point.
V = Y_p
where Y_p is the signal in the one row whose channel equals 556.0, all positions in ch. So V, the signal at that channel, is 288.4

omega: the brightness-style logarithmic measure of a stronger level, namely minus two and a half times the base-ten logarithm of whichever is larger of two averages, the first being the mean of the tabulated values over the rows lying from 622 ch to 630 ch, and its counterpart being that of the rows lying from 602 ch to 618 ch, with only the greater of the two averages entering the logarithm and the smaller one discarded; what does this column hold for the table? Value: -6.07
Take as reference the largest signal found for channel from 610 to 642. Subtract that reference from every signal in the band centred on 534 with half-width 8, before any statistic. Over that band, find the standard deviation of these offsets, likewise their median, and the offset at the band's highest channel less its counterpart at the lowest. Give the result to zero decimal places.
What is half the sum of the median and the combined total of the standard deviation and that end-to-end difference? 17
